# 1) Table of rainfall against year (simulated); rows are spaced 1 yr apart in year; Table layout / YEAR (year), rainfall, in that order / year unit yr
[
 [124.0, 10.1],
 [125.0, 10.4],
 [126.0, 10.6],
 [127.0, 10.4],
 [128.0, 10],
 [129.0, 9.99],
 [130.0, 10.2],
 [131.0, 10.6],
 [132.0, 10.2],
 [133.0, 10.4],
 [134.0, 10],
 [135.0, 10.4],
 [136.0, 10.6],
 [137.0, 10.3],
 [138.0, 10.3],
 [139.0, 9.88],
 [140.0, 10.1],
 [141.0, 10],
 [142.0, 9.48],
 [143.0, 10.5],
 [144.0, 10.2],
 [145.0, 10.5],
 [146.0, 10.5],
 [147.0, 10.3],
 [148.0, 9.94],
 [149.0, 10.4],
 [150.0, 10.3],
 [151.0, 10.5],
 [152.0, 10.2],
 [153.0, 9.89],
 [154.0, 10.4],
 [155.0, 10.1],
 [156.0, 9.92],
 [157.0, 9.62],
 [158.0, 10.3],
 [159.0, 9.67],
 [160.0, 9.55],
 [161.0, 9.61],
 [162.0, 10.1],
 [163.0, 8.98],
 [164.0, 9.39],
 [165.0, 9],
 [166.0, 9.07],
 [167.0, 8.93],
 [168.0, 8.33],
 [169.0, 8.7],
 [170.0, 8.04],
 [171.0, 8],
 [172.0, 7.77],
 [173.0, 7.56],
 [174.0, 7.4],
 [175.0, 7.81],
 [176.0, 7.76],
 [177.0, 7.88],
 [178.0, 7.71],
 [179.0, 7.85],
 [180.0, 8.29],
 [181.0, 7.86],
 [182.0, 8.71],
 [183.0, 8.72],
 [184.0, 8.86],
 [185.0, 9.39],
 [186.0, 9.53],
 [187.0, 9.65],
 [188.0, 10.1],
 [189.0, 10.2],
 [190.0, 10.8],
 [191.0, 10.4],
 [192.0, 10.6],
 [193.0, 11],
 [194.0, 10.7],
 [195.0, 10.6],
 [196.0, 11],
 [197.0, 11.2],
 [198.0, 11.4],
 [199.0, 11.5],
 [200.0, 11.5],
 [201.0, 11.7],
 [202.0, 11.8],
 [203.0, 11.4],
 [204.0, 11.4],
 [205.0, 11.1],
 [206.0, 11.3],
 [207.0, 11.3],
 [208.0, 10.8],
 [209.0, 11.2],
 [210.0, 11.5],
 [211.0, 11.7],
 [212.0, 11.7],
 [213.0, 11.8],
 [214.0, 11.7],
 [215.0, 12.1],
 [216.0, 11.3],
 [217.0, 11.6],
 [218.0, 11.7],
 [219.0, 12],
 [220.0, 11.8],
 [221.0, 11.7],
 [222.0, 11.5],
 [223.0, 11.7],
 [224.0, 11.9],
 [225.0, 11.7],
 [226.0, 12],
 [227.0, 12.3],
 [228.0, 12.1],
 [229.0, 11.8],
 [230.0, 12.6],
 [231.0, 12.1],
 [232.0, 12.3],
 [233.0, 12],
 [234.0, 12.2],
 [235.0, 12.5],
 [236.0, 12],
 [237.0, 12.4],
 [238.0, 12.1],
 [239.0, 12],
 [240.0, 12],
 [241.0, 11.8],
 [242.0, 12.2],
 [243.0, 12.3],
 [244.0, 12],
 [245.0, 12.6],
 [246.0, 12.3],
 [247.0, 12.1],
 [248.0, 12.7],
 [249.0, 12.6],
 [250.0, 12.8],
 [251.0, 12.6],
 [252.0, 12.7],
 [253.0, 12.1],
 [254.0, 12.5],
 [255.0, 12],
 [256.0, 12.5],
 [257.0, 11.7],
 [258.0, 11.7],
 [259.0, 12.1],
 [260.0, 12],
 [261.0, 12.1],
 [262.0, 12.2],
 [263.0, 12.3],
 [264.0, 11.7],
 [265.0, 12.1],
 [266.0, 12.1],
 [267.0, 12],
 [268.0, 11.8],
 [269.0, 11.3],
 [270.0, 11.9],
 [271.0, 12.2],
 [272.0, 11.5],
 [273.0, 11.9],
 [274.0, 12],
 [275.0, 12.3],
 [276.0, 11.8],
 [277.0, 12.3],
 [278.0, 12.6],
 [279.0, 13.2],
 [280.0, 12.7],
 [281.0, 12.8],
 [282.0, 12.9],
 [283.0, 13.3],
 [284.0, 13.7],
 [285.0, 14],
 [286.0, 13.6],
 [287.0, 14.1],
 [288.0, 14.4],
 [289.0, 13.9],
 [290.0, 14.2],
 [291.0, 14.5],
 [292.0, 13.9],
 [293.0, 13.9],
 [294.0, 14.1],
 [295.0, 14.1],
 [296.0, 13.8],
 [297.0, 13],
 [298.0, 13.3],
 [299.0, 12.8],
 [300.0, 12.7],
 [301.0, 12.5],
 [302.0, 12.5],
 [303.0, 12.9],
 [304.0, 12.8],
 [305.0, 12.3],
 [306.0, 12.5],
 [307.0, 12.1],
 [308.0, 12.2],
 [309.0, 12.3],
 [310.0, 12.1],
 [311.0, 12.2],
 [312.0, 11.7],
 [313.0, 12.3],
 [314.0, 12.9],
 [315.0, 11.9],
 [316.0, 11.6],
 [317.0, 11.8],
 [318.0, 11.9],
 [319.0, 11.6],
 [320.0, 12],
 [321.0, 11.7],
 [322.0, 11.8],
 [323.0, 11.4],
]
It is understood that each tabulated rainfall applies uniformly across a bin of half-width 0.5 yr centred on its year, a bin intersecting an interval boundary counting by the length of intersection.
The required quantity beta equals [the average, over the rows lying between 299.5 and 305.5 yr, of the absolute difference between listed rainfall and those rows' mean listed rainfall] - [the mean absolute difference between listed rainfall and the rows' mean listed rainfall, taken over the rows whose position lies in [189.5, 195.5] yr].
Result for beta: 0.03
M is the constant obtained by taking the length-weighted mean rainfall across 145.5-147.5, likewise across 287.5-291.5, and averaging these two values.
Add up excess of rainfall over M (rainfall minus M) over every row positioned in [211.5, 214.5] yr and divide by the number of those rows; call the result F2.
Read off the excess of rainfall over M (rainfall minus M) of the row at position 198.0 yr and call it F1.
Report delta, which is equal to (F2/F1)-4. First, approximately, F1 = -0.9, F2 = -1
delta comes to -3.4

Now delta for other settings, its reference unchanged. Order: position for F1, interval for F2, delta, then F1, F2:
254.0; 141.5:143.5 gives -17.3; 0.2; -2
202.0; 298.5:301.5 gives -4.7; -0.5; 0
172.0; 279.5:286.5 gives -4.2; -4.6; 1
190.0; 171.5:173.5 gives -0.9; -1.5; -5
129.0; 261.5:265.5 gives -3.9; -2.3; 0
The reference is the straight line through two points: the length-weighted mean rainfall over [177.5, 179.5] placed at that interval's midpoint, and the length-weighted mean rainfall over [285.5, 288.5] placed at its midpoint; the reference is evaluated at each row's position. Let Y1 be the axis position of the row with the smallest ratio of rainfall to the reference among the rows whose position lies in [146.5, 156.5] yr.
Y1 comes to 156.0 yr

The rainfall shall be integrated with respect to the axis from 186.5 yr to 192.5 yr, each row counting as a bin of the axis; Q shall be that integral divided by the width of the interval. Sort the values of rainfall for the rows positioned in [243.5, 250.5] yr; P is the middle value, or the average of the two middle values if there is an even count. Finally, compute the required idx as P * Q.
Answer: 130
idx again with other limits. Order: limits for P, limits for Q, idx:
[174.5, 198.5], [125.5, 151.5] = 98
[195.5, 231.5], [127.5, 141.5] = 119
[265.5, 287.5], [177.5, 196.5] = 118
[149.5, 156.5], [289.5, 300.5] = 139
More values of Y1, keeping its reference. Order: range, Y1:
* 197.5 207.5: 205.0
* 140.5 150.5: 148.0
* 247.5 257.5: 257.0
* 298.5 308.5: 307.0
